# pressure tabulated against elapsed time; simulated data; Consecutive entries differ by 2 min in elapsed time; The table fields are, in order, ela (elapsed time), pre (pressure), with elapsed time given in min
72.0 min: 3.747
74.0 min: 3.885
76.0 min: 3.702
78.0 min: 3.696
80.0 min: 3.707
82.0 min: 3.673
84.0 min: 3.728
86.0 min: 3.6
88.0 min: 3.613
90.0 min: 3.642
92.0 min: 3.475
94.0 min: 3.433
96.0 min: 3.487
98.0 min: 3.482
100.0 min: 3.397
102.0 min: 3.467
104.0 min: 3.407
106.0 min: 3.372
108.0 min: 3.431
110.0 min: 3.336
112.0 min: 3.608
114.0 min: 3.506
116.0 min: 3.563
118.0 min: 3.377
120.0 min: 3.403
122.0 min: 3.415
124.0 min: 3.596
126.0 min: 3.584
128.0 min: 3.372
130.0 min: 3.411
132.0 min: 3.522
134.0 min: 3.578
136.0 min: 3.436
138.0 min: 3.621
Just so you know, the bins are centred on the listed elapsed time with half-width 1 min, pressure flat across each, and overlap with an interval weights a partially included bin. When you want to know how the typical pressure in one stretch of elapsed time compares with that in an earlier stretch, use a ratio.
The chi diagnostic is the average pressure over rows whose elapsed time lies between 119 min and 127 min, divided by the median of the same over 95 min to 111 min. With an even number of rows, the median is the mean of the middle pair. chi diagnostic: 1.02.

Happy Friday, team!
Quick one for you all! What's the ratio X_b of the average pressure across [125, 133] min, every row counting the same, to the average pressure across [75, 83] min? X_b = 0.94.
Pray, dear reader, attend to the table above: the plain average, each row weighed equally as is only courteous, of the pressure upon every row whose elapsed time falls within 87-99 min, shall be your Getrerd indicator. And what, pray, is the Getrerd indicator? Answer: 3.52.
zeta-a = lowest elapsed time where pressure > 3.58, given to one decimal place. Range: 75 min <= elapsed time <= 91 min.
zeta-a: 76.0 min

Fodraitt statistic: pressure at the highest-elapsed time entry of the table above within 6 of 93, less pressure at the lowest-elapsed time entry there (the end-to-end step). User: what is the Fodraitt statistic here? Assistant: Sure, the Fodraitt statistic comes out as -0.13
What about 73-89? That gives -0.27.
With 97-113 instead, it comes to 0.13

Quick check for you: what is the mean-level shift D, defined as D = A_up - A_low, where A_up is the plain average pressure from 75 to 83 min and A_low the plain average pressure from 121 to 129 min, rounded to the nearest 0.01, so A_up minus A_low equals 0.20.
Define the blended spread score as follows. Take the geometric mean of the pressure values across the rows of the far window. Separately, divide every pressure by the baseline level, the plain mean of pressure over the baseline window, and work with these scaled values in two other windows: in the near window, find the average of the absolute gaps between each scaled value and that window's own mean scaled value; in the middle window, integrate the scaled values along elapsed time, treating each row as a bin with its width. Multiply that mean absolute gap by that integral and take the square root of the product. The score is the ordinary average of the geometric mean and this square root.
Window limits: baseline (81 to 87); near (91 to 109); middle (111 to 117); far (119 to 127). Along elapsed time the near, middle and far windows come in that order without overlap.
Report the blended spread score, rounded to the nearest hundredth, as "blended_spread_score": 1.87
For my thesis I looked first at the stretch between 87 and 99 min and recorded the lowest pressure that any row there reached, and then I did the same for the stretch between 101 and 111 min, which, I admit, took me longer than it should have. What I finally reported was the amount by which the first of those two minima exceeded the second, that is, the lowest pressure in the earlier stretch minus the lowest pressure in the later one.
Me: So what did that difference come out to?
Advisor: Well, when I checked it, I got 0.10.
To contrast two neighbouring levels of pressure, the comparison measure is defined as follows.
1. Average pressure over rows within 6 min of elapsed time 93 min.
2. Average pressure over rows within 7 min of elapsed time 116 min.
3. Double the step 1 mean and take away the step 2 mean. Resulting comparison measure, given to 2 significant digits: 3.6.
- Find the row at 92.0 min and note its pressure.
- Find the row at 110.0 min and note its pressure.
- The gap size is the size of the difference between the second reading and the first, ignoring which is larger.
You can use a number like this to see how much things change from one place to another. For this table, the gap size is 0.14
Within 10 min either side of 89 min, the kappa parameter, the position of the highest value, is 84.0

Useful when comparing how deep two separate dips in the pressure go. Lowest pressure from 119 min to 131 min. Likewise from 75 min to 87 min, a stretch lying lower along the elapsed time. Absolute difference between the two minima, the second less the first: 0.23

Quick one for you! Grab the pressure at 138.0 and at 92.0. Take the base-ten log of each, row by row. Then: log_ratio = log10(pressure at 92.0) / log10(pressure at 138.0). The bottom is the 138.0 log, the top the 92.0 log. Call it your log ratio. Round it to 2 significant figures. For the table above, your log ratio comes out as 0.97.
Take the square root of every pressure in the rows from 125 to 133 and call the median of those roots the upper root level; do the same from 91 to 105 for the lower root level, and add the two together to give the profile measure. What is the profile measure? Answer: 3.72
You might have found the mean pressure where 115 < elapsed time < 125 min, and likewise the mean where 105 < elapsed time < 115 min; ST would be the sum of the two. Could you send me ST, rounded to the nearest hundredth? 6.92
